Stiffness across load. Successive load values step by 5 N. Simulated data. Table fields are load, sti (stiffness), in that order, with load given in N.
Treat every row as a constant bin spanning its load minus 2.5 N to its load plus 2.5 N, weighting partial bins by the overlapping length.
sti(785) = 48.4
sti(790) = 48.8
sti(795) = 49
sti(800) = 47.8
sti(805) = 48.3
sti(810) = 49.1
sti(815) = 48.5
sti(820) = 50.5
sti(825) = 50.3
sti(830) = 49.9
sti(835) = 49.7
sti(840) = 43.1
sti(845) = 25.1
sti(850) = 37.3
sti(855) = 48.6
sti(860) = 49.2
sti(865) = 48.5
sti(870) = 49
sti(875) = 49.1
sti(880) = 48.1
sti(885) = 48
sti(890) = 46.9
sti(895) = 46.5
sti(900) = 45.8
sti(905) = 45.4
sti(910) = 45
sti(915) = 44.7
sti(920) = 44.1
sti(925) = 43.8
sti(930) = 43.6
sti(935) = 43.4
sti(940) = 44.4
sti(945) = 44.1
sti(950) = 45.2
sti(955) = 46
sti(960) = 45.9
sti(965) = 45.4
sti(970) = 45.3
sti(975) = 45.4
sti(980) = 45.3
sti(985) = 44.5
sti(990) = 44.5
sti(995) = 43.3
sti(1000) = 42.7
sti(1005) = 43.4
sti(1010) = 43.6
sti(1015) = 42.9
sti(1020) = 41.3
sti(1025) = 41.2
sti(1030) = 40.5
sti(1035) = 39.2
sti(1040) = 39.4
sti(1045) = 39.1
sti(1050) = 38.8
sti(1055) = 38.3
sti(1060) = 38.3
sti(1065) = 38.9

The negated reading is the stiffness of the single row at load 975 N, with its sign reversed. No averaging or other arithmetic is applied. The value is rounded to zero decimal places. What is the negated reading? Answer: -45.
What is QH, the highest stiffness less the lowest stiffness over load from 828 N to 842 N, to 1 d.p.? 6.8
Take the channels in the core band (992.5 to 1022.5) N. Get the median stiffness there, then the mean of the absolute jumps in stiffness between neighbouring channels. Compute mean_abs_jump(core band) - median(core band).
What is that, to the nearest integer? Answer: -42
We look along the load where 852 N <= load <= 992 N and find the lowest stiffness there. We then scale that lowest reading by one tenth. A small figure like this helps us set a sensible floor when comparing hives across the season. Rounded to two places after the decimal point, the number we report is 4.34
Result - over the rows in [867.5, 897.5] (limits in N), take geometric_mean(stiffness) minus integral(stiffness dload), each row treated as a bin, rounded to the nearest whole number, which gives -1390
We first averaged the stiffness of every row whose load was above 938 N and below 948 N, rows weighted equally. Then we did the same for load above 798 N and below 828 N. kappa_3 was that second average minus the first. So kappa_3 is 4.8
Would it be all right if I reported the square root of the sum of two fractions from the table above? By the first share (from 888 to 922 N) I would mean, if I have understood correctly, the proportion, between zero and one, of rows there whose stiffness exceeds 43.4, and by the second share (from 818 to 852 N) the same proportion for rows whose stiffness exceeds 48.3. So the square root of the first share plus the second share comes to 1.3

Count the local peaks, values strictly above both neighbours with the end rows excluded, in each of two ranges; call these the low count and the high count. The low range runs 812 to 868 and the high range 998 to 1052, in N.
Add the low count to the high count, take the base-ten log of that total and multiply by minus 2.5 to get -1.5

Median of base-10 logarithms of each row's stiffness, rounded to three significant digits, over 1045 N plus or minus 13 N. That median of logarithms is 1.59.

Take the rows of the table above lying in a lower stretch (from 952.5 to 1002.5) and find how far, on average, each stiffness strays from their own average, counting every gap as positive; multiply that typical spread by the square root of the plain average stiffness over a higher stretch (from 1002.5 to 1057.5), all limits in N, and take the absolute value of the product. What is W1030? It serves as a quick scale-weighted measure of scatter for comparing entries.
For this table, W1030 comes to 6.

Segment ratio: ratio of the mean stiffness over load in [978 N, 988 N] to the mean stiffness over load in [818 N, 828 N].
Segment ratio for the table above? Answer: 0.89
